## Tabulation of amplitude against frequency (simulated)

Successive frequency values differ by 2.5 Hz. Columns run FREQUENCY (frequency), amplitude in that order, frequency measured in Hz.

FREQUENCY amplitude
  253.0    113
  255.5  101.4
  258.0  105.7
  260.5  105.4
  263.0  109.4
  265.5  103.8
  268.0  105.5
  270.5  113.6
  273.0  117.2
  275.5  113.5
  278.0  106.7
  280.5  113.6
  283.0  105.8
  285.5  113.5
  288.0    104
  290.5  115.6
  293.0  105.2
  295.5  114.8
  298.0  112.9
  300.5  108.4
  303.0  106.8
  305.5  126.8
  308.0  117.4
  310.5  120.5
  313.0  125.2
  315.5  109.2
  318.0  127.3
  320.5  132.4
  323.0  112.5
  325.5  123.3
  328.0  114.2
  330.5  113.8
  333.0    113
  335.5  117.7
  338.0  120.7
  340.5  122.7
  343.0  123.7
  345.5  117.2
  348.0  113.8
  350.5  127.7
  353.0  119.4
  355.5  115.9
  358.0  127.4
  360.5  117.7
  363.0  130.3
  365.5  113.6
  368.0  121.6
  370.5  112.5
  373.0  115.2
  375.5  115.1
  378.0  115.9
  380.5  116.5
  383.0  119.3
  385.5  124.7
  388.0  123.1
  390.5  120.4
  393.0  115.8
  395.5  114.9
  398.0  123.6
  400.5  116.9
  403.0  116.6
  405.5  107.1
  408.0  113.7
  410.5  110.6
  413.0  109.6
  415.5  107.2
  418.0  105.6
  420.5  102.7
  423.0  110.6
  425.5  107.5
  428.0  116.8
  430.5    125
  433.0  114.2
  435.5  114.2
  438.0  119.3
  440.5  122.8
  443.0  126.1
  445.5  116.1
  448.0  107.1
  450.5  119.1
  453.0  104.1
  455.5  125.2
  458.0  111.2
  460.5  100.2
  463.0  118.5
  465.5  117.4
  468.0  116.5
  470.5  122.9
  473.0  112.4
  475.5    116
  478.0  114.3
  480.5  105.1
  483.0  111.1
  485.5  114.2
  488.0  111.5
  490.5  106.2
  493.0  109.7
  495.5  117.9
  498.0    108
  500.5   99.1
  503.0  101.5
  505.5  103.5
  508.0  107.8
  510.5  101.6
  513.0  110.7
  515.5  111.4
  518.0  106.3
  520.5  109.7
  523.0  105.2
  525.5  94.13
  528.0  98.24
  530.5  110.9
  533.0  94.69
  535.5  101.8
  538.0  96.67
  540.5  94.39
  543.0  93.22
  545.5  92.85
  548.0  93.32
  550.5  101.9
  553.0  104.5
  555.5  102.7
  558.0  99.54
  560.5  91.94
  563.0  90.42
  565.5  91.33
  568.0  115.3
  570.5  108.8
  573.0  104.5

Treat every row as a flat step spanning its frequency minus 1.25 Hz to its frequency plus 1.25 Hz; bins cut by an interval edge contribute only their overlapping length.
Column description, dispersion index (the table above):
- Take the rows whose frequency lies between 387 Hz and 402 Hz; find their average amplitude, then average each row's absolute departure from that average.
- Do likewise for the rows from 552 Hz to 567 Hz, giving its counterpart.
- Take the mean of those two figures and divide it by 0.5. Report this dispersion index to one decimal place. 8.8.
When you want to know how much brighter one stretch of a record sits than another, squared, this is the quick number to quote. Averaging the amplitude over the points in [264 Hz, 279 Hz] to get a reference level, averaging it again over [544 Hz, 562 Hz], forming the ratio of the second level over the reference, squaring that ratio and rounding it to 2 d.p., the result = 0.79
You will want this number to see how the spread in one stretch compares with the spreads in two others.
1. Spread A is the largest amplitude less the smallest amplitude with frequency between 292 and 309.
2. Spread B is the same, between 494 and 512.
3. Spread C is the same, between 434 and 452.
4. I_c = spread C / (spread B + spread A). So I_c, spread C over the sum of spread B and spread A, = 0.47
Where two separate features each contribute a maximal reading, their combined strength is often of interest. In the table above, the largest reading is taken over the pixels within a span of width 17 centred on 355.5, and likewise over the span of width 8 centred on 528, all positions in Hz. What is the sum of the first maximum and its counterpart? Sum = 241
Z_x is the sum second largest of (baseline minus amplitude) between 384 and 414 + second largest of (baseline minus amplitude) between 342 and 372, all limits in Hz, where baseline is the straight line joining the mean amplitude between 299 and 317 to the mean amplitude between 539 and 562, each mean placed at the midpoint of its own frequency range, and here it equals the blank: -3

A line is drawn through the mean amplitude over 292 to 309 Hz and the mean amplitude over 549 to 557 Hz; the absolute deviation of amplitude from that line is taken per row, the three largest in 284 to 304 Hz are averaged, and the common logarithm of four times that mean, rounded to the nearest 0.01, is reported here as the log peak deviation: 1.51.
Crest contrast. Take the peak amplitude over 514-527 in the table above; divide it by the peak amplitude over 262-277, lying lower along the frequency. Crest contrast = 0.95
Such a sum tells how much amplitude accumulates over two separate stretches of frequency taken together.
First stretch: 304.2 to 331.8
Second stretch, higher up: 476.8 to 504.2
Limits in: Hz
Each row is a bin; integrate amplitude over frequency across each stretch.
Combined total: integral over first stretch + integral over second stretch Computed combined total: 6303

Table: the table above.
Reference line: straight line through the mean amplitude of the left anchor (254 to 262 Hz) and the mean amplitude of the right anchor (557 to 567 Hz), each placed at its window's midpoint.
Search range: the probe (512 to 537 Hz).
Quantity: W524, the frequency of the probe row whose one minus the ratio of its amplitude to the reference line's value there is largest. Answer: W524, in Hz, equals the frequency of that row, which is 525.5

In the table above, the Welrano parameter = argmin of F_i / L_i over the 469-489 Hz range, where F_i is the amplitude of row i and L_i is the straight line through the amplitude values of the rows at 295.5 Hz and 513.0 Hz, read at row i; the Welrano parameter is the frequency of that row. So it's 480.5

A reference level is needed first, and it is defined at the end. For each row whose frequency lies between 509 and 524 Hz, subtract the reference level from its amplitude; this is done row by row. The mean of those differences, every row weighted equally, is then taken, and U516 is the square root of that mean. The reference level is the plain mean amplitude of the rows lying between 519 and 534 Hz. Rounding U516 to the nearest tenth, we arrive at 2.3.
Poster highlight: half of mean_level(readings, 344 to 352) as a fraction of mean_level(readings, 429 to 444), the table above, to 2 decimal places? 0.50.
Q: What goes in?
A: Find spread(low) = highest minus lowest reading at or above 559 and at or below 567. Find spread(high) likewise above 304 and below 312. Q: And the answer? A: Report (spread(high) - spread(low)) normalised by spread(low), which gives 5.2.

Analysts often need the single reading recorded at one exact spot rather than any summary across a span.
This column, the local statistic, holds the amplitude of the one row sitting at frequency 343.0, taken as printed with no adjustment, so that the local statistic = 123.7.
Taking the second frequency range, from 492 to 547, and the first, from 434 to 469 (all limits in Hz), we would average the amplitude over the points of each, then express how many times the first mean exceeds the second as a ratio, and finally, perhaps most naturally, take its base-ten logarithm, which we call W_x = 0.05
